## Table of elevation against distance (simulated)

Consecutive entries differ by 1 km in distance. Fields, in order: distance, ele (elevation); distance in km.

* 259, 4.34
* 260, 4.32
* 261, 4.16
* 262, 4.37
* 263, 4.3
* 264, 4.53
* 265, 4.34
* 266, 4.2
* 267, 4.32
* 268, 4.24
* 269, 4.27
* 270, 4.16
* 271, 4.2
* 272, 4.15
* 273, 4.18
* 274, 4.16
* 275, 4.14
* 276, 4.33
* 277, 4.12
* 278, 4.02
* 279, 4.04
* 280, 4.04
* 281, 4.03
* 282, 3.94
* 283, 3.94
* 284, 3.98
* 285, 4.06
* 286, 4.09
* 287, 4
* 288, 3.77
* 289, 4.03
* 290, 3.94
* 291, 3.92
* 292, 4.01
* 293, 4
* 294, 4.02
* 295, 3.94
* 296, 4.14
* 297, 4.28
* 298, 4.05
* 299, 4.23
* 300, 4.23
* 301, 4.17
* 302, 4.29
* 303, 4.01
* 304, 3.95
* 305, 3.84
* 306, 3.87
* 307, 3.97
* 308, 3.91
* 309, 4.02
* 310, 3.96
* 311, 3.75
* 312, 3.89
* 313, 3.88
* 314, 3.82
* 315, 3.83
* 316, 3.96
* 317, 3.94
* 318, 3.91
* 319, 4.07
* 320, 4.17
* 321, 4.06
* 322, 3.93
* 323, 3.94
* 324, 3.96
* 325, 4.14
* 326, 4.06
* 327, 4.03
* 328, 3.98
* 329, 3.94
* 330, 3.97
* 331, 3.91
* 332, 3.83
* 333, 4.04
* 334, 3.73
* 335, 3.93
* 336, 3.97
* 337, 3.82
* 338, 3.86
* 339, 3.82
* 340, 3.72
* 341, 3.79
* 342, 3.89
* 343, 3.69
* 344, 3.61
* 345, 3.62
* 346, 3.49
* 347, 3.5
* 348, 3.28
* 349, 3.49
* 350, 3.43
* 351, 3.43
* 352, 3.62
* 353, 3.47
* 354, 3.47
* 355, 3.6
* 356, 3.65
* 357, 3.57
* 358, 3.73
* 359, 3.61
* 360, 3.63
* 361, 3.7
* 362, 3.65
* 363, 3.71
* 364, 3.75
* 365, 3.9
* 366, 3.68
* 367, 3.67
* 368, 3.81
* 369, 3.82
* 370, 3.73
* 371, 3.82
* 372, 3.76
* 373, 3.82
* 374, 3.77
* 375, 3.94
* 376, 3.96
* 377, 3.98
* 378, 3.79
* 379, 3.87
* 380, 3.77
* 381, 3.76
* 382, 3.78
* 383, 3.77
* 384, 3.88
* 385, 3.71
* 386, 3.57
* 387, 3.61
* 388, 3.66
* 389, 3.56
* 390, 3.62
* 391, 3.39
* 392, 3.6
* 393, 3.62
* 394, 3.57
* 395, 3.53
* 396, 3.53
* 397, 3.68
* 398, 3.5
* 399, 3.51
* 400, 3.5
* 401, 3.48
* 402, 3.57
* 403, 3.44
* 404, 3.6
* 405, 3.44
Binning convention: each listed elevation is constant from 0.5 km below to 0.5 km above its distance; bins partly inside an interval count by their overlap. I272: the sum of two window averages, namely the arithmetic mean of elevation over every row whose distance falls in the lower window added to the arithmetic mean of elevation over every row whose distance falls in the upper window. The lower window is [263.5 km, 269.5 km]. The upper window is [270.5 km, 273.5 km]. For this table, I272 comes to 8.49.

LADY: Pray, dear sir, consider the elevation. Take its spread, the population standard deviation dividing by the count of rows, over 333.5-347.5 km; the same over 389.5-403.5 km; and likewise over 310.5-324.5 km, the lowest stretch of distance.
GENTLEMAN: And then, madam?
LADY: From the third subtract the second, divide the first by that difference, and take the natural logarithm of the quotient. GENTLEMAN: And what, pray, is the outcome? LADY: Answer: 1.6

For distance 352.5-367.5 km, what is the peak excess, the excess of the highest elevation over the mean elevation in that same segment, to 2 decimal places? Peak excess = 0.25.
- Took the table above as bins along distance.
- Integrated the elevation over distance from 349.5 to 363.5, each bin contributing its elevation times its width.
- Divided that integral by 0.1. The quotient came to 503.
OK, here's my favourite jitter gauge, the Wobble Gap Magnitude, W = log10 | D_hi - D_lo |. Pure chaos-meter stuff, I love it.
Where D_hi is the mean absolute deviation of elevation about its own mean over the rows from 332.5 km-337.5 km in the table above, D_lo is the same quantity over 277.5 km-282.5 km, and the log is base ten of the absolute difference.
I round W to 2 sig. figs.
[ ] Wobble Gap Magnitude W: -1.2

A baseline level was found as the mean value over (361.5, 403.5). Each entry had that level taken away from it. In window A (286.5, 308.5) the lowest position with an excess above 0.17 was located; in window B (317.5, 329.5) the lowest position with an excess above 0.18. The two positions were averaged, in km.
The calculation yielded 302.5 km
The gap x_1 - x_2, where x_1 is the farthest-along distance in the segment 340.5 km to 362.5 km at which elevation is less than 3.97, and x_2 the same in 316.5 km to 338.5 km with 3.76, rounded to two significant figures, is 28 km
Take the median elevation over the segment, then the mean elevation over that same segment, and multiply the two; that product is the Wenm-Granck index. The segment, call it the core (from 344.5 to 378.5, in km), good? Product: 13.5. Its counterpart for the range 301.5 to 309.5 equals 15.8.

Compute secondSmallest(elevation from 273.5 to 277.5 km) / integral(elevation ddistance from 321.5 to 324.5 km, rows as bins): 0.350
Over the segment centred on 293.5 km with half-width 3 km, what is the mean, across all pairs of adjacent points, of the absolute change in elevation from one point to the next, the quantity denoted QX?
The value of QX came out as 0.080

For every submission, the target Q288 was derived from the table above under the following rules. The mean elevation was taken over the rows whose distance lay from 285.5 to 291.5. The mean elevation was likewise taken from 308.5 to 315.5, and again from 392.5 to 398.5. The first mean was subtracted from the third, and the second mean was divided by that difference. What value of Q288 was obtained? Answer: -10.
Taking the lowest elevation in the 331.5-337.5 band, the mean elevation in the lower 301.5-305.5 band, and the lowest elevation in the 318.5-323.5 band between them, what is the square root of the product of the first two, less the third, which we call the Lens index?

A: -0.06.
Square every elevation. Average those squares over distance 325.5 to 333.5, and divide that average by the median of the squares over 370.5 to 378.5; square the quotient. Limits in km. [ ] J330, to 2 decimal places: 1.17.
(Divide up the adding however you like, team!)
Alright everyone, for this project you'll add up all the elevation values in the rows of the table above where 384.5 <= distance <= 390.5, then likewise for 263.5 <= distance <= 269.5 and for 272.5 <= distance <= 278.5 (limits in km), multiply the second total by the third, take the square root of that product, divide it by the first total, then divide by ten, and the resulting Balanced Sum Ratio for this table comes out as 0.117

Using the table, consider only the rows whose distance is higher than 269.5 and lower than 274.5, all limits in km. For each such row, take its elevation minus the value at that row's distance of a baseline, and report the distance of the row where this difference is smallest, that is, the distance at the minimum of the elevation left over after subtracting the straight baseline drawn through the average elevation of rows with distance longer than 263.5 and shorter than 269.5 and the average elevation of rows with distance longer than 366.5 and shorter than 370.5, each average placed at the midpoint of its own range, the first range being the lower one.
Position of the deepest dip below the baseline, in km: 270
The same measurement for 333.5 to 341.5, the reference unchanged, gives 334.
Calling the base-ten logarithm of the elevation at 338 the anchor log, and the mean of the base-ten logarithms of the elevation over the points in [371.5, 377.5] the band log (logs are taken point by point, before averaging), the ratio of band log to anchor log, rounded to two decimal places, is 1.00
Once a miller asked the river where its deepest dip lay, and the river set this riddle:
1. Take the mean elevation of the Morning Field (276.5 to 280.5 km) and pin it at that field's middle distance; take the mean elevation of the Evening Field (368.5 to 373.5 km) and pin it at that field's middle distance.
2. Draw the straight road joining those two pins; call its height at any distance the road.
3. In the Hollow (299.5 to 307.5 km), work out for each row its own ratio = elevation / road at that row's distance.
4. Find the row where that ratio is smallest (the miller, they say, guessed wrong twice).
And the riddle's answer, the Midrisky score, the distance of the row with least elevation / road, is 305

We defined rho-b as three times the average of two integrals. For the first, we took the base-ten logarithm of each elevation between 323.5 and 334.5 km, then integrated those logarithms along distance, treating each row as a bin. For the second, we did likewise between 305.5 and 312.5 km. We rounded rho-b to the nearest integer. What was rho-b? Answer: 16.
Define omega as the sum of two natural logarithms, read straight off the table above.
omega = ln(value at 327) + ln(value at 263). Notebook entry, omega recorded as 2.85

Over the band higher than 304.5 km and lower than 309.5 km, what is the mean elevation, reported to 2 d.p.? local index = 3.92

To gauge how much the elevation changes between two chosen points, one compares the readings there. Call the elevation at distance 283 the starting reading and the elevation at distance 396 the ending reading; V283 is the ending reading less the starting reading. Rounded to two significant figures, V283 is -0.41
